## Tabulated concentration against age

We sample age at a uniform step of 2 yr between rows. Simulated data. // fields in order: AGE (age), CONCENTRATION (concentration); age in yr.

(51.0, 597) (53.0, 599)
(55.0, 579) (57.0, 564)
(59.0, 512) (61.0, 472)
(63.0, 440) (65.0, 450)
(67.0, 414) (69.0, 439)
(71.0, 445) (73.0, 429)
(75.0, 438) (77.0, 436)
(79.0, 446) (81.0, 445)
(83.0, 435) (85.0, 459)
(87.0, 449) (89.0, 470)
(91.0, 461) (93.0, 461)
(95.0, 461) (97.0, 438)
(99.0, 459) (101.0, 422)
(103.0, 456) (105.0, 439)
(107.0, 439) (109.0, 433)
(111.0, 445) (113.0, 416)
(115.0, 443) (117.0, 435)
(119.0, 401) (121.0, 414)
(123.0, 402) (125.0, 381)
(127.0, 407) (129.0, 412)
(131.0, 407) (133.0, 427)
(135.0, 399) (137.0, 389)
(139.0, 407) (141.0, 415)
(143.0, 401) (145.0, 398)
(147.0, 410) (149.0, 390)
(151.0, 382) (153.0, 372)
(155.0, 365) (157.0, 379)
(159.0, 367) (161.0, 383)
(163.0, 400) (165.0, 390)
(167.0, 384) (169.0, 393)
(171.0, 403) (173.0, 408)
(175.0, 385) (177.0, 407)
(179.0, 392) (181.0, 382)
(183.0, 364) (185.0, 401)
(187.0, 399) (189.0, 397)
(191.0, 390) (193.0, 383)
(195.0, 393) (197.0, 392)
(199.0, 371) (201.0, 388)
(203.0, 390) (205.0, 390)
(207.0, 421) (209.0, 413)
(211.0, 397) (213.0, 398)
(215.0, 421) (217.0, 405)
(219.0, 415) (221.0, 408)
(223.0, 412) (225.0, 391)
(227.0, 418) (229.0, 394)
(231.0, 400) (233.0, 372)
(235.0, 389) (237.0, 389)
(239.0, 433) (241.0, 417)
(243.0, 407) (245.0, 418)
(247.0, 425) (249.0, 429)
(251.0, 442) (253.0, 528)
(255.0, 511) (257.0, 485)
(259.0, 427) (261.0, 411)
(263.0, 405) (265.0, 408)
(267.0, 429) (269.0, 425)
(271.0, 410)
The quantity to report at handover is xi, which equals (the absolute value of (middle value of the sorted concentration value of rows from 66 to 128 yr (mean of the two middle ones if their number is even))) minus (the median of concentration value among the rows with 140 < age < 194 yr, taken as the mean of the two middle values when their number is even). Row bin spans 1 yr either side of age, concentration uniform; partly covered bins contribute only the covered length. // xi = 49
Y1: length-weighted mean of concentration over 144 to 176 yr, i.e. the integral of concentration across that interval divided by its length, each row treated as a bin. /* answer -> 388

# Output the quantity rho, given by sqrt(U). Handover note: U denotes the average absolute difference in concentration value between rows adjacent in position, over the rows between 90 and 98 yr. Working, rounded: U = 8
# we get 2.8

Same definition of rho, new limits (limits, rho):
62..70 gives 4.9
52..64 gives 5.6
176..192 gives 3.6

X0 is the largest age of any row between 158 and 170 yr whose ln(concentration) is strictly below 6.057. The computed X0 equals 169.0 yr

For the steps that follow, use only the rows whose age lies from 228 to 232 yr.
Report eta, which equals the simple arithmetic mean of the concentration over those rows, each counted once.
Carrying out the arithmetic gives 397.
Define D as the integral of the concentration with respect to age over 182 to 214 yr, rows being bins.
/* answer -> 12574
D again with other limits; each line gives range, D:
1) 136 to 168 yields 12464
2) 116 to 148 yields 13010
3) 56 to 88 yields 14546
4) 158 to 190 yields 12510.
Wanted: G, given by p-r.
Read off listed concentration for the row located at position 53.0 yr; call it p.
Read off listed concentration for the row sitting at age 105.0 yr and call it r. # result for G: 160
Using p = 599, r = 439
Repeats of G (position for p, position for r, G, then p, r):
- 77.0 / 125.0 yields 55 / 436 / 381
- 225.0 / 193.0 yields 8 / 391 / 383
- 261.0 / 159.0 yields 44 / 411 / 367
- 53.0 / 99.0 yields 140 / 599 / 459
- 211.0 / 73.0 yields -32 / 397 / 429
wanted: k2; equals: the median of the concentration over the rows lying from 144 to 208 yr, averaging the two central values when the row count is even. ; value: 390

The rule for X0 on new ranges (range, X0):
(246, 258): 247.0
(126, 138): 137.0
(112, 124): 123.0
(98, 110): 101.0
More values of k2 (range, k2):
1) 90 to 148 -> 416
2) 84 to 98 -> 461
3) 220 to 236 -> 397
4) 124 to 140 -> 407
